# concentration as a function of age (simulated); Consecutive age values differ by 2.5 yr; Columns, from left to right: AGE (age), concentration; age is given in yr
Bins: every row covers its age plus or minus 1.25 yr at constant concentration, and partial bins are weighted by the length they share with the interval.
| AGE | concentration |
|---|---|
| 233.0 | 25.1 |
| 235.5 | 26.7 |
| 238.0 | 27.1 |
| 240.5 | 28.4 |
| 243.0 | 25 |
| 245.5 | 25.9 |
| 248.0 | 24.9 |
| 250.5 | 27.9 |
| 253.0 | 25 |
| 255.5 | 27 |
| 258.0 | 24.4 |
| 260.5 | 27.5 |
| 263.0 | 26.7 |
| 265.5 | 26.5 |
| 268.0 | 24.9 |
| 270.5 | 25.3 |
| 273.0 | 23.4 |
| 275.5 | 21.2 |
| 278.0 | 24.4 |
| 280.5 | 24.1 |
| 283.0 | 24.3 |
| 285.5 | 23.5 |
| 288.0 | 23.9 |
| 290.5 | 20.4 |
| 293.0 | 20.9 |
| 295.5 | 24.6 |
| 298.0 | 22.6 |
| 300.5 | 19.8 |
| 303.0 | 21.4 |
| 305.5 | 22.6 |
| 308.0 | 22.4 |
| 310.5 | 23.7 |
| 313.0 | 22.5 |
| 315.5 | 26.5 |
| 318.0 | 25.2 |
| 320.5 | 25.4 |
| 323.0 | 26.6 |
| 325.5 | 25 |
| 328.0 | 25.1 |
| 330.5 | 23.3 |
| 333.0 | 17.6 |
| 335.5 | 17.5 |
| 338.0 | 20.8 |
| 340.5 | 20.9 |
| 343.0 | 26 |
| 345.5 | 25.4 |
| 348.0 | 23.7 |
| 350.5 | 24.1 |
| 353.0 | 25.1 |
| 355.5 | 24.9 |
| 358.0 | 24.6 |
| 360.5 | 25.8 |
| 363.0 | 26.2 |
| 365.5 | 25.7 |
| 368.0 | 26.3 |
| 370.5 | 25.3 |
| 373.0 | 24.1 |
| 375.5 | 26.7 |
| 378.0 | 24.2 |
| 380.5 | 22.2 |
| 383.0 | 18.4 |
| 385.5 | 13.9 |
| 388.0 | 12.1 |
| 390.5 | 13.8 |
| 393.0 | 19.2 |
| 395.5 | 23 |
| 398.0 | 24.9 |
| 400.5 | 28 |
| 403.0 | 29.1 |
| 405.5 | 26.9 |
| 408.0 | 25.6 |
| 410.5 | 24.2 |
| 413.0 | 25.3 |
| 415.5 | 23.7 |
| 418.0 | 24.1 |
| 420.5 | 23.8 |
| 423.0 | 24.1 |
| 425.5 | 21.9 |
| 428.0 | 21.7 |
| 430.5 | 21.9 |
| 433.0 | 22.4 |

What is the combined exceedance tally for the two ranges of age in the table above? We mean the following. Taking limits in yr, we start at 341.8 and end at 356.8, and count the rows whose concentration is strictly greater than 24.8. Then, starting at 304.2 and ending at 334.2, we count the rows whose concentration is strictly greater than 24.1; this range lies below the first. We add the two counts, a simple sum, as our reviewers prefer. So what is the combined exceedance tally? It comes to 10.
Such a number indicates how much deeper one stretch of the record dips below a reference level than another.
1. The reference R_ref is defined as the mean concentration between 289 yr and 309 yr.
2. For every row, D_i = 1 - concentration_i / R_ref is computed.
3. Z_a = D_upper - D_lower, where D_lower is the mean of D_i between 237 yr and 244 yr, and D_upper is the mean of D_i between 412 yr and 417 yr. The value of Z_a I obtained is 0.11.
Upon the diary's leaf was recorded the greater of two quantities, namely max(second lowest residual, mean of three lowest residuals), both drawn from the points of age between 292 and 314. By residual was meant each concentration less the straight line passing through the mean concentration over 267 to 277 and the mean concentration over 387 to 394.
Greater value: -1.0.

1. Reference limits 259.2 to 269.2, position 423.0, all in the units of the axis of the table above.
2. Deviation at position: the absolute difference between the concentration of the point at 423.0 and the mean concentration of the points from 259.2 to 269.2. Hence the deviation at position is 2.3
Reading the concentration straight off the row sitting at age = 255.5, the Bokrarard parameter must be 27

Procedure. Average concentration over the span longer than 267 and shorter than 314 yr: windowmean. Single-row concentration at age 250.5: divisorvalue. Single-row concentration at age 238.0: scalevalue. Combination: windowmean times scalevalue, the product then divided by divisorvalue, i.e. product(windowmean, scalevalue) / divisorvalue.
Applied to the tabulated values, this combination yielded 22.3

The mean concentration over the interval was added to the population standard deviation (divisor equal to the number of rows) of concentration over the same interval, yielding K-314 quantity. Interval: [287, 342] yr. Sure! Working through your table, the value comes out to 25.2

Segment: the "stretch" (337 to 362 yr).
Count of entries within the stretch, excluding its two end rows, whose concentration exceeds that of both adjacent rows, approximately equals 2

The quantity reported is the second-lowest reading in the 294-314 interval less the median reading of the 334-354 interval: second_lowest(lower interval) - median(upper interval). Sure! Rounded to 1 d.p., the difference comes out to -2.5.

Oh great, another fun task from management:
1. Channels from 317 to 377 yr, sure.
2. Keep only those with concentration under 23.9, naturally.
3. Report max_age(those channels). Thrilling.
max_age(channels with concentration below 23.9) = 348.0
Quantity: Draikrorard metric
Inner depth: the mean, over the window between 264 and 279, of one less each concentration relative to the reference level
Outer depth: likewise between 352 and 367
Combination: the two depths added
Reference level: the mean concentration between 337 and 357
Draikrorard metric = -0.08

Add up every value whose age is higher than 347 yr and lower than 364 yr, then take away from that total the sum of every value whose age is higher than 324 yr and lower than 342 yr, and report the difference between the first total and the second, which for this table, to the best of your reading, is 24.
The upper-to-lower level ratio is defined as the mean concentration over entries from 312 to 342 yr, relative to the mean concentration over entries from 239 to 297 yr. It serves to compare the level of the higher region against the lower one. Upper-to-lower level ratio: 0.93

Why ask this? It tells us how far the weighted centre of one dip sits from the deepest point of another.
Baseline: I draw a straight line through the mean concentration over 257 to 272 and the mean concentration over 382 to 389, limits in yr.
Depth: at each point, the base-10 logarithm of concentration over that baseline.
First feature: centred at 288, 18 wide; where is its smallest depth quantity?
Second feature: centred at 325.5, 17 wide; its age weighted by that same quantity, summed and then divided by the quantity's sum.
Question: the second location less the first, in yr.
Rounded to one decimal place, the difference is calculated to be 32.8 yr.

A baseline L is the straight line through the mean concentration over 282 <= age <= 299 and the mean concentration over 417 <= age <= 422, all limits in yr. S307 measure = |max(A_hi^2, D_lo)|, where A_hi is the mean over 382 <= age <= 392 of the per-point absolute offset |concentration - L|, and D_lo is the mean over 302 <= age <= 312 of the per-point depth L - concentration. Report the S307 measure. 83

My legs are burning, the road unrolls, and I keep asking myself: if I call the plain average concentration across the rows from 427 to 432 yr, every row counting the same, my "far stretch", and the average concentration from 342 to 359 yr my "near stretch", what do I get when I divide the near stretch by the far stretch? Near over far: 1.14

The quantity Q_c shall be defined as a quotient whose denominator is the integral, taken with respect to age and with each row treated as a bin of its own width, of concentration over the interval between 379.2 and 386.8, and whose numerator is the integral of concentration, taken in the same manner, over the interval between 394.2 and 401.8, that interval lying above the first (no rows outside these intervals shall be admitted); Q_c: 1.39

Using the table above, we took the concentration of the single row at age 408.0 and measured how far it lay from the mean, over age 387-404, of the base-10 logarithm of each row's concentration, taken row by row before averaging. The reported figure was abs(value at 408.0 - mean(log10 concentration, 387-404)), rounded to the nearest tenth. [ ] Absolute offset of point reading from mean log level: 24.3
